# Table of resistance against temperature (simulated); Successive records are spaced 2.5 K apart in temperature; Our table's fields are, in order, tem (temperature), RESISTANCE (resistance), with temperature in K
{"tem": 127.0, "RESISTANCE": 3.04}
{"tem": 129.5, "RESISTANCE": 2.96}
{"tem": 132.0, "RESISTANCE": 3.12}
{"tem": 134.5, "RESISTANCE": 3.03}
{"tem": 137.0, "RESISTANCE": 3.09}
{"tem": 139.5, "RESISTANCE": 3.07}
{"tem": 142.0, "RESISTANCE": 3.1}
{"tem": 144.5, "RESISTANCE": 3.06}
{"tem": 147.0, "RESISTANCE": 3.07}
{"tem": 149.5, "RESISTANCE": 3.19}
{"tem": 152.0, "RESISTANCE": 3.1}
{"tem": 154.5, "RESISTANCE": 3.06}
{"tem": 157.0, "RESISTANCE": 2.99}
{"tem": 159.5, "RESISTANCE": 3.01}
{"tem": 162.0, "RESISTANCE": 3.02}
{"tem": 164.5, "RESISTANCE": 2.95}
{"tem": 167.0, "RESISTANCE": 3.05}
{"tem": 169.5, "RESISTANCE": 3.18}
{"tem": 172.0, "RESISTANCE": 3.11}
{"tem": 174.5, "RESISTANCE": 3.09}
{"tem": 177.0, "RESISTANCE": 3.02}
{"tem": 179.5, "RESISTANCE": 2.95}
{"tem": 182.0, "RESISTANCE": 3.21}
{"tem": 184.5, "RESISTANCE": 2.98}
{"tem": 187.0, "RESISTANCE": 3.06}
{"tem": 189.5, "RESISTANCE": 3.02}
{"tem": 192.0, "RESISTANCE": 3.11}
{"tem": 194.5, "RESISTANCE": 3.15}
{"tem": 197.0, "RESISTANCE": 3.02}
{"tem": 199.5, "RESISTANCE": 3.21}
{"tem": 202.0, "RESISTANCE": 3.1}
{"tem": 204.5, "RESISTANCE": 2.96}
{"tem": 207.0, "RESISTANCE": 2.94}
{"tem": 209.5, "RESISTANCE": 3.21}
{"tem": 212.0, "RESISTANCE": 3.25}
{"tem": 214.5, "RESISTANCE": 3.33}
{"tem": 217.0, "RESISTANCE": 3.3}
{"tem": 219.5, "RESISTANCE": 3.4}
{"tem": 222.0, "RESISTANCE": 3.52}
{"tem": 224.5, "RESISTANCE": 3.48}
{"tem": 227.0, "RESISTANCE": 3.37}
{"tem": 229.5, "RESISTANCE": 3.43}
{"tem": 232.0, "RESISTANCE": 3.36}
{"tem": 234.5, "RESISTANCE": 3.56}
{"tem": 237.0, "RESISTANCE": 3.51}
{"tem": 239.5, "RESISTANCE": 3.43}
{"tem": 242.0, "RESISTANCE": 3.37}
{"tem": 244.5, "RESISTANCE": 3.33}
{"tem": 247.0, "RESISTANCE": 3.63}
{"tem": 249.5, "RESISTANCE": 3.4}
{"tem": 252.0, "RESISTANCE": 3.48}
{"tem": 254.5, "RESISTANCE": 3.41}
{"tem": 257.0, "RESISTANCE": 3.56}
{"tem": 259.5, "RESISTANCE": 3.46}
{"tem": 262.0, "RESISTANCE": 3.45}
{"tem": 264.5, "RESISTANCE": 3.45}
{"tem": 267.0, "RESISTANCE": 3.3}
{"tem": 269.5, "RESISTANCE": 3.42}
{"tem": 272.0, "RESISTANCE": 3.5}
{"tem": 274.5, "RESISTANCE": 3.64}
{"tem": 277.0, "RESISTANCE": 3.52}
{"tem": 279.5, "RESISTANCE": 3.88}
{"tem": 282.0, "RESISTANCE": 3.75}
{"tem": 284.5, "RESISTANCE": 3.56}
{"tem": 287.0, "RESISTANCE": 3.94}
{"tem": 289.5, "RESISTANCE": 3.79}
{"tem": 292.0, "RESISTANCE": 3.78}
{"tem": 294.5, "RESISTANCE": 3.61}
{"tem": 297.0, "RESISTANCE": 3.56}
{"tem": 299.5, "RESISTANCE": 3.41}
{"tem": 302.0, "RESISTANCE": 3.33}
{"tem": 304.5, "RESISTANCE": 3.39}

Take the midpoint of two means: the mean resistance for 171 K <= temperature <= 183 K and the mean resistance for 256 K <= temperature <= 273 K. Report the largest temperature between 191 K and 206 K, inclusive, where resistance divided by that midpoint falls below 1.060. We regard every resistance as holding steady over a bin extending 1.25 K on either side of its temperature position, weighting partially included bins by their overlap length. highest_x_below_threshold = 204.5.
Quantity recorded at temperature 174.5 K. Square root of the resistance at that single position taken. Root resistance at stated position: 1.76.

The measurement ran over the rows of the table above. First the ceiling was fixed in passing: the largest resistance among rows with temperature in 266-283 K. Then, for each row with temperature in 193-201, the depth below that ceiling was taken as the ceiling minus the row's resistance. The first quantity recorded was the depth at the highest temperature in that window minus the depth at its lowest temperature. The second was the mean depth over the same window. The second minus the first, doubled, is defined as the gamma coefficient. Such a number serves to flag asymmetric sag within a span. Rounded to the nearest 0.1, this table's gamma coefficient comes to 1.6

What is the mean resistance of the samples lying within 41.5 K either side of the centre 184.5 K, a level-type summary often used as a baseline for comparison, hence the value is 3.12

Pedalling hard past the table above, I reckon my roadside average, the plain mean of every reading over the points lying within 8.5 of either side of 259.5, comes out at 3.4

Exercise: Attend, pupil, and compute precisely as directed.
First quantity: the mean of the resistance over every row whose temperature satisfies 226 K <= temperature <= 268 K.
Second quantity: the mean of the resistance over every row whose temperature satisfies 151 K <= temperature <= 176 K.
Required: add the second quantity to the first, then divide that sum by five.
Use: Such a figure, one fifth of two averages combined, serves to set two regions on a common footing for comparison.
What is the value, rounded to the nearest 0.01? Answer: 1.30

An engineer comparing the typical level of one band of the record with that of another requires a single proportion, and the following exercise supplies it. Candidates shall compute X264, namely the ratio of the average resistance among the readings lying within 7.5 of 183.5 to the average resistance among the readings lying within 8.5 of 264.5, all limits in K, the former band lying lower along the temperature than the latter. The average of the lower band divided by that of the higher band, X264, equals 0.88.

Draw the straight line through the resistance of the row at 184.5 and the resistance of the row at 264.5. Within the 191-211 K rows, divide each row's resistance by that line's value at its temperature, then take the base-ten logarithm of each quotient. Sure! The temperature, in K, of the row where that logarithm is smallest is 207.0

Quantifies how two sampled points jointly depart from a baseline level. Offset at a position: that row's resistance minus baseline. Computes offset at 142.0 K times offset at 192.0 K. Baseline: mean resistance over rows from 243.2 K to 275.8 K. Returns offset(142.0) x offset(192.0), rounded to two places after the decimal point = 0.13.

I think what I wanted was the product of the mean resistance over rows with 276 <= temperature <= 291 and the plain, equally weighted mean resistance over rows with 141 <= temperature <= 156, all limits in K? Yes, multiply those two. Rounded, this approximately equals 11.6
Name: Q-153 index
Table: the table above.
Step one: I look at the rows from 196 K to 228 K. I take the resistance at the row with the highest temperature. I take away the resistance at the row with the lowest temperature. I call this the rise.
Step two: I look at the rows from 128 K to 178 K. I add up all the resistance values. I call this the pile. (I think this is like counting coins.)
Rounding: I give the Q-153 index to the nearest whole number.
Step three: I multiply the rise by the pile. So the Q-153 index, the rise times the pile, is 21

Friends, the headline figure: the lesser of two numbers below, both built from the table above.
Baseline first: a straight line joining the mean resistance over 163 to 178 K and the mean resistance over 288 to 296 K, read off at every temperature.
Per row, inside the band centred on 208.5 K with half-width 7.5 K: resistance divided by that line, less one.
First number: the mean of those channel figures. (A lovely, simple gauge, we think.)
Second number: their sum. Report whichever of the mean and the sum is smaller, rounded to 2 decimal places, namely -0.26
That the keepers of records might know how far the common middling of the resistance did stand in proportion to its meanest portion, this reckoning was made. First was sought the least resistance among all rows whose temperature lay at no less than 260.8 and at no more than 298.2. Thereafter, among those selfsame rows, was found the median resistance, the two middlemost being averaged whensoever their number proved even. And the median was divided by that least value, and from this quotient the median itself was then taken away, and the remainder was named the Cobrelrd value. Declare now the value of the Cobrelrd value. -2.48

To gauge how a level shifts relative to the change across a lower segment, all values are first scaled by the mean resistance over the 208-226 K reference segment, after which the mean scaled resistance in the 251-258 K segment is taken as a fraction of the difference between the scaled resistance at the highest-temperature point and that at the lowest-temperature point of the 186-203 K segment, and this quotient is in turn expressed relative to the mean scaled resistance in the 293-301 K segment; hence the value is 83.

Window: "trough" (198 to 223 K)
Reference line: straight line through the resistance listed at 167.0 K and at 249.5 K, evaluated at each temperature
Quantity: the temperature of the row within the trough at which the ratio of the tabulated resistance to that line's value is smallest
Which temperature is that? 207.0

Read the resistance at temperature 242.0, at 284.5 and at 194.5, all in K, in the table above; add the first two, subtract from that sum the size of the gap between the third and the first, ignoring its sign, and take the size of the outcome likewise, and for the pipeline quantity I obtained 6.71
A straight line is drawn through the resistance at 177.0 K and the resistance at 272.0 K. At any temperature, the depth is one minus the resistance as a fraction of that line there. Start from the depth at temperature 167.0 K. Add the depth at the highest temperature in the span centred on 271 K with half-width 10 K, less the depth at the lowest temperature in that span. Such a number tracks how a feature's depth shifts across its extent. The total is -0.12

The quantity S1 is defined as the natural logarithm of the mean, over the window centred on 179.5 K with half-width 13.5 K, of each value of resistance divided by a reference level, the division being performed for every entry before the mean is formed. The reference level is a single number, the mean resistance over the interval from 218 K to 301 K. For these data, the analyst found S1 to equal -0.14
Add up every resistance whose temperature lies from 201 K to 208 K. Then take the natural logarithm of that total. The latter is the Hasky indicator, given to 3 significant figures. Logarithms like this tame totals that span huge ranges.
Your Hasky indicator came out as 2.20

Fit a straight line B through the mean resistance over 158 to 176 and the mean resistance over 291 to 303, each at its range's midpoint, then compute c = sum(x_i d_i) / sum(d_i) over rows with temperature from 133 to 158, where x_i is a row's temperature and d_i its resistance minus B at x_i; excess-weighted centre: 143.6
